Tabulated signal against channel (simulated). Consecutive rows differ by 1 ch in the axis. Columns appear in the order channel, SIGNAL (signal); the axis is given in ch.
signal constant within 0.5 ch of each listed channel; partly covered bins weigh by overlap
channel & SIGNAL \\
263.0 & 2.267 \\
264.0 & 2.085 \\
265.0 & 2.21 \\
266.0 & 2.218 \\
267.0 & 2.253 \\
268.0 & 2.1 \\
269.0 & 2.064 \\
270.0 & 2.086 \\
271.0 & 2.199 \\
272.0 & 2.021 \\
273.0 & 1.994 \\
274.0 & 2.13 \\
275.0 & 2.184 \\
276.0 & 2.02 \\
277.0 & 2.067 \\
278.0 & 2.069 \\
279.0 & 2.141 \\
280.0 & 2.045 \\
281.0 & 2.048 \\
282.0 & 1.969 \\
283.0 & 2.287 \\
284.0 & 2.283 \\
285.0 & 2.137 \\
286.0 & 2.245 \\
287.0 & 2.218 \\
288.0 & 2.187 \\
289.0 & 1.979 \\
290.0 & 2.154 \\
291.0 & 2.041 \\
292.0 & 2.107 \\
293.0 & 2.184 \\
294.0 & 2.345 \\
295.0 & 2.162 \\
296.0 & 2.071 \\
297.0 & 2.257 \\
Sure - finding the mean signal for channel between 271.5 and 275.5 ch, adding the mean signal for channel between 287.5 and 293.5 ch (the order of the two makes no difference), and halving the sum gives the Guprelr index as 2.10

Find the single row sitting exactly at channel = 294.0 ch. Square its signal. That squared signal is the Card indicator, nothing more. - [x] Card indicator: 5.50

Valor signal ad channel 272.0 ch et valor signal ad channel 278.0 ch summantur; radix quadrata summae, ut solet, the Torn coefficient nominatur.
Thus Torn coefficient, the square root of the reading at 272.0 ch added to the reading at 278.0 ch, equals 2.02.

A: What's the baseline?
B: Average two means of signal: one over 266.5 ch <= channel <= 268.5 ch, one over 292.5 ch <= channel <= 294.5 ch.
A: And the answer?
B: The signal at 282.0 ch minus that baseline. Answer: -0.25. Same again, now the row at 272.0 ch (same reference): -0.20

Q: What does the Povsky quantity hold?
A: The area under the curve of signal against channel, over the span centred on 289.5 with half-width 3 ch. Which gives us 13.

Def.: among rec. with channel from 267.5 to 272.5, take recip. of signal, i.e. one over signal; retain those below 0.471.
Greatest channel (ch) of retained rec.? 271.0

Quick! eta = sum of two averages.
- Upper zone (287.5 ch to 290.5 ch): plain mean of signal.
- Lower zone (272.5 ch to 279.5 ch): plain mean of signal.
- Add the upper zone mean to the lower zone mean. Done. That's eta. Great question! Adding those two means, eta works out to 4.19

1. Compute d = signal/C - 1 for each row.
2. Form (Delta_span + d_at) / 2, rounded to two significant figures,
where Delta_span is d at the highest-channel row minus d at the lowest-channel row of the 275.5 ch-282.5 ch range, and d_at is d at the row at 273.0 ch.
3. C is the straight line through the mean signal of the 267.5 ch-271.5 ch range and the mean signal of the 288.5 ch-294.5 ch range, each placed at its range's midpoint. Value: -0.042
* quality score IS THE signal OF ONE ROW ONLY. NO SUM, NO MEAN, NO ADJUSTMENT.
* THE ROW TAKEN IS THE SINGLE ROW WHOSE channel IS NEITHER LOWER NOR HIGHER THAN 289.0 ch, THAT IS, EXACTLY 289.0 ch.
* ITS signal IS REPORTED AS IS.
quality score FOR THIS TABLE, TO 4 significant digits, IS 1.979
